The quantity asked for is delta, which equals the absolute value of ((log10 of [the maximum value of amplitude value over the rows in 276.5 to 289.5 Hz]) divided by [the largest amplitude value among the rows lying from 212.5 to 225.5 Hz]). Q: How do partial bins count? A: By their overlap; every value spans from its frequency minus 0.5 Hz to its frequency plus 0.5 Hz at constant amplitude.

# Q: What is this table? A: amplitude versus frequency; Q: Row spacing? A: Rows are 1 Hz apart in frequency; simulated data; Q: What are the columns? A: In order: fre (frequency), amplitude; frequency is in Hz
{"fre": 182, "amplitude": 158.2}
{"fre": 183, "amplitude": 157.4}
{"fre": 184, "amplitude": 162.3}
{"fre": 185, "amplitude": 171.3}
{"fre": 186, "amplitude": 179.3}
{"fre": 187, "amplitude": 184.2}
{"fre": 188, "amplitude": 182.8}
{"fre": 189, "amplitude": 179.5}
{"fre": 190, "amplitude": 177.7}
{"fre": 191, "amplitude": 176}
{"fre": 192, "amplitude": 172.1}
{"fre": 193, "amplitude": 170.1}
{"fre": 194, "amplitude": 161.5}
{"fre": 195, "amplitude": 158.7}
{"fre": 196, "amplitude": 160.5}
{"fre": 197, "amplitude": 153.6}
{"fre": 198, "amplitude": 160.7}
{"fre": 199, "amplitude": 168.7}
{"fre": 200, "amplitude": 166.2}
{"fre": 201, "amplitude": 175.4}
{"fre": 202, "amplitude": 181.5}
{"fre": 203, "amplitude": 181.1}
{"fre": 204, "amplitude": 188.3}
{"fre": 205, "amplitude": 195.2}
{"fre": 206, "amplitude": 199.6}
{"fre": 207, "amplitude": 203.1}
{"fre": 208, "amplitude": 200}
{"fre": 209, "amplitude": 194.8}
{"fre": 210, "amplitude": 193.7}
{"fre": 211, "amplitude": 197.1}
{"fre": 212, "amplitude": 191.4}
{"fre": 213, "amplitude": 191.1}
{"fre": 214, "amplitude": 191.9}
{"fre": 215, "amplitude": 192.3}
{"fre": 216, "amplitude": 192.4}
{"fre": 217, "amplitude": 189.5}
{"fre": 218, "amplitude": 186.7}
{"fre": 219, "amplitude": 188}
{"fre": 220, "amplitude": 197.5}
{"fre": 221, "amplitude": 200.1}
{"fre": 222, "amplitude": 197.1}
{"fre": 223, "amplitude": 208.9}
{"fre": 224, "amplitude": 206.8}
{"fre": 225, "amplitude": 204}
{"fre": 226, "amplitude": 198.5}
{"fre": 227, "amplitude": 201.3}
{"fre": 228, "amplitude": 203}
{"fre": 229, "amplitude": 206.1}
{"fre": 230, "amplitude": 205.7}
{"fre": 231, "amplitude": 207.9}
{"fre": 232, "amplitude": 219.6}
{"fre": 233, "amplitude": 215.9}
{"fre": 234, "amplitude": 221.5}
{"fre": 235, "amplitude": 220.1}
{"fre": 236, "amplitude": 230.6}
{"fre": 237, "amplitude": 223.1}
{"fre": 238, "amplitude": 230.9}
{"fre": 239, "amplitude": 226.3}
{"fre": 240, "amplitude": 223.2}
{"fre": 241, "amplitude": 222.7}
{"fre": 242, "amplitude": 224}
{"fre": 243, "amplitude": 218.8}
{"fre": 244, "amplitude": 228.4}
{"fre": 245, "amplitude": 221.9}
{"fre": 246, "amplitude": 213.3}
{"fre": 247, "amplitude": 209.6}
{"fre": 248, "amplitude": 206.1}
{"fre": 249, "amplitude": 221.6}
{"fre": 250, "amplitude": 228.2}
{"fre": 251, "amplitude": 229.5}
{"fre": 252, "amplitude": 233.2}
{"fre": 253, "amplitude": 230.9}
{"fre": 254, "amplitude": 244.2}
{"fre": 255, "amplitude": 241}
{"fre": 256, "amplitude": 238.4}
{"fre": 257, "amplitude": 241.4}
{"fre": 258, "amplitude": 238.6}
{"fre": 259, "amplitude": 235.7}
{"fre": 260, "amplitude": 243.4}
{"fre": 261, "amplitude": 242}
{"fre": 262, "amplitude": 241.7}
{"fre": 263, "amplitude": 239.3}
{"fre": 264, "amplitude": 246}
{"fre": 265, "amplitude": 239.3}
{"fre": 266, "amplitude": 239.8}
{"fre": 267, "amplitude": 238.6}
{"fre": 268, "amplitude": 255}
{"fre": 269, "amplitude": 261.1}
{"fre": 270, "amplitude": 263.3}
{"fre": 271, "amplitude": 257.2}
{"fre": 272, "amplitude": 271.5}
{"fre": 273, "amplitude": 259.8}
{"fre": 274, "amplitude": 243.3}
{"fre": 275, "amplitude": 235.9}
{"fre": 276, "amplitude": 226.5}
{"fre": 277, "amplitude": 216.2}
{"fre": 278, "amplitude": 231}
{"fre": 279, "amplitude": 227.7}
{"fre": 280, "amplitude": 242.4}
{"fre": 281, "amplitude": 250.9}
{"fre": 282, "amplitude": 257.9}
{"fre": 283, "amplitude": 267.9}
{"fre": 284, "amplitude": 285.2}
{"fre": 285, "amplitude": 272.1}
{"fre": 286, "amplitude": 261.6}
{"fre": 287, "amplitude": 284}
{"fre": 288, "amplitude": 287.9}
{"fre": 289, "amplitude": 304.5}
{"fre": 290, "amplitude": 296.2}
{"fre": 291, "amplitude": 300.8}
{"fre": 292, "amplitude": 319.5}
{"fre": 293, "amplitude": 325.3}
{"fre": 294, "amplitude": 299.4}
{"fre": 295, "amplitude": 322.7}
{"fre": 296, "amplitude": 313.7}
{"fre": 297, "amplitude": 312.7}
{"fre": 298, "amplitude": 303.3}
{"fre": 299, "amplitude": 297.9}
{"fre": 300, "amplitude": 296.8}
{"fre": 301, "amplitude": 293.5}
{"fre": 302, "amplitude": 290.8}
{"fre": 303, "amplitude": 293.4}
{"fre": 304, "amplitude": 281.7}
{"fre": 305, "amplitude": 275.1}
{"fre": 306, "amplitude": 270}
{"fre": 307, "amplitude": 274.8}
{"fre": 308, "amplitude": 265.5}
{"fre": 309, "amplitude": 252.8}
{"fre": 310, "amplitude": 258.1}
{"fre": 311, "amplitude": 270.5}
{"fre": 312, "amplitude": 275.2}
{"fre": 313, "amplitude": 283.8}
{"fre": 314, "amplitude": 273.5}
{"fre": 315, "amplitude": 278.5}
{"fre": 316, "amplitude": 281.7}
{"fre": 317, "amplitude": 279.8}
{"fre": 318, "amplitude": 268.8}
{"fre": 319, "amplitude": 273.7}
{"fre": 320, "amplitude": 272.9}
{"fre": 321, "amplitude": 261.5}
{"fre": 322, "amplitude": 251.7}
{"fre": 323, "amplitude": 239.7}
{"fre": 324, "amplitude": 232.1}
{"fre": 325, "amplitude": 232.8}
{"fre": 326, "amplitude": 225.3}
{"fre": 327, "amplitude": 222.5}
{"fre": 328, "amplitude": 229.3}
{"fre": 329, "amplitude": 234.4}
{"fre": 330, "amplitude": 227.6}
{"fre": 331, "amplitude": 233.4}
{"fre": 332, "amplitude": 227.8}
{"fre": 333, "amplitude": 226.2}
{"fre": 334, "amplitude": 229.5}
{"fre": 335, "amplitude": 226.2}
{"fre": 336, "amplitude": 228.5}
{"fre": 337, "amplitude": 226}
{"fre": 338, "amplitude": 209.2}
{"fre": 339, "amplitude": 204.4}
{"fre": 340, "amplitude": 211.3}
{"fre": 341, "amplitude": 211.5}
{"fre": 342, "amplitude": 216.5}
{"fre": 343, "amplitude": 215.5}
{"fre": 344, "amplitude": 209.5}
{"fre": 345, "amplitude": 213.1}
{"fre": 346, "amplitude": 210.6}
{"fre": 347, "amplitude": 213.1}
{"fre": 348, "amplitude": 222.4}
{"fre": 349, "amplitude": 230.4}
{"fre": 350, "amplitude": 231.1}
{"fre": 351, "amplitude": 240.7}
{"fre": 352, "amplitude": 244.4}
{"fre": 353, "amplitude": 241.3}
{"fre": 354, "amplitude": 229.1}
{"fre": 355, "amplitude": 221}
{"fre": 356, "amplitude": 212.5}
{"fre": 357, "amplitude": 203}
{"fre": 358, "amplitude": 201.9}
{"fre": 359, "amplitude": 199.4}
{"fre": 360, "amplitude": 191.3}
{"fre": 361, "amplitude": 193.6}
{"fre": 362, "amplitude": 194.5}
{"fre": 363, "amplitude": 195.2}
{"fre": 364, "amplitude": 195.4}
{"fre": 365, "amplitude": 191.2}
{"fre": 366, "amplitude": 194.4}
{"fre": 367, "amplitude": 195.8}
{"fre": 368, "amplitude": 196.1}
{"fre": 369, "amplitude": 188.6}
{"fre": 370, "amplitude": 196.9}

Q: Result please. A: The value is 0.0119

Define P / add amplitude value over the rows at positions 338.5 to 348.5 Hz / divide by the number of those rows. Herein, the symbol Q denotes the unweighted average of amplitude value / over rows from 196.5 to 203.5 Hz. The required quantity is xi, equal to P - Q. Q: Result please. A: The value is 43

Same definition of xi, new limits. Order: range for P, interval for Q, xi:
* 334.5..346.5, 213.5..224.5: 20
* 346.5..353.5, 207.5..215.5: 38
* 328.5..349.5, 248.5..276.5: -22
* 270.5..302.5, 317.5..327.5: 29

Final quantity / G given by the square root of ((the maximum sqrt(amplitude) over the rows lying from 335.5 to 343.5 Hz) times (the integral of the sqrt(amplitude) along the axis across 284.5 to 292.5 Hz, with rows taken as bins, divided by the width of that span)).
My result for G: 16.1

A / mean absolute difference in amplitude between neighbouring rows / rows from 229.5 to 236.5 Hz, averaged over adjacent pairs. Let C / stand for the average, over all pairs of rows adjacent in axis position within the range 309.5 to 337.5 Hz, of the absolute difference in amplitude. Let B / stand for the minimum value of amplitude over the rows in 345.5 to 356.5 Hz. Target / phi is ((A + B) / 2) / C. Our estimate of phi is 19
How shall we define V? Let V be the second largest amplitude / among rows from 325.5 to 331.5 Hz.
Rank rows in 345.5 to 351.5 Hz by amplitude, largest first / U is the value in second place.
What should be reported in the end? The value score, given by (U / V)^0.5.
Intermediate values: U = 231.1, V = 233.4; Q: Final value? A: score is 1.00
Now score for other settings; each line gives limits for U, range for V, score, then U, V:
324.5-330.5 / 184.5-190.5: 1.13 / 232.8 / 182.8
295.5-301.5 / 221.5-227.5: 1.23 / 312.7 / 206.8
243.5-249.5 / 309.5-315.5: 0.89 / 221.9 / 278.5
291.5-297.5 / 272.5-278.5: 1.15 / 322.7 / 243.3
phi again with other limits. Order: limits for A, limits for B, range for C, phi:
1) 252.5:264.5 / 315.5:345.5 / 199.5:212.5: 22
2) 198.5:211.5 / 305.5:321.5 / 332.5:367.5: 28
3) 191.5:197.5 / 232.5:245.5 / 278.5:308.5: 11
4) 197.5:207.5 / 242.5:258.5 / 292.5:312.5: 13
